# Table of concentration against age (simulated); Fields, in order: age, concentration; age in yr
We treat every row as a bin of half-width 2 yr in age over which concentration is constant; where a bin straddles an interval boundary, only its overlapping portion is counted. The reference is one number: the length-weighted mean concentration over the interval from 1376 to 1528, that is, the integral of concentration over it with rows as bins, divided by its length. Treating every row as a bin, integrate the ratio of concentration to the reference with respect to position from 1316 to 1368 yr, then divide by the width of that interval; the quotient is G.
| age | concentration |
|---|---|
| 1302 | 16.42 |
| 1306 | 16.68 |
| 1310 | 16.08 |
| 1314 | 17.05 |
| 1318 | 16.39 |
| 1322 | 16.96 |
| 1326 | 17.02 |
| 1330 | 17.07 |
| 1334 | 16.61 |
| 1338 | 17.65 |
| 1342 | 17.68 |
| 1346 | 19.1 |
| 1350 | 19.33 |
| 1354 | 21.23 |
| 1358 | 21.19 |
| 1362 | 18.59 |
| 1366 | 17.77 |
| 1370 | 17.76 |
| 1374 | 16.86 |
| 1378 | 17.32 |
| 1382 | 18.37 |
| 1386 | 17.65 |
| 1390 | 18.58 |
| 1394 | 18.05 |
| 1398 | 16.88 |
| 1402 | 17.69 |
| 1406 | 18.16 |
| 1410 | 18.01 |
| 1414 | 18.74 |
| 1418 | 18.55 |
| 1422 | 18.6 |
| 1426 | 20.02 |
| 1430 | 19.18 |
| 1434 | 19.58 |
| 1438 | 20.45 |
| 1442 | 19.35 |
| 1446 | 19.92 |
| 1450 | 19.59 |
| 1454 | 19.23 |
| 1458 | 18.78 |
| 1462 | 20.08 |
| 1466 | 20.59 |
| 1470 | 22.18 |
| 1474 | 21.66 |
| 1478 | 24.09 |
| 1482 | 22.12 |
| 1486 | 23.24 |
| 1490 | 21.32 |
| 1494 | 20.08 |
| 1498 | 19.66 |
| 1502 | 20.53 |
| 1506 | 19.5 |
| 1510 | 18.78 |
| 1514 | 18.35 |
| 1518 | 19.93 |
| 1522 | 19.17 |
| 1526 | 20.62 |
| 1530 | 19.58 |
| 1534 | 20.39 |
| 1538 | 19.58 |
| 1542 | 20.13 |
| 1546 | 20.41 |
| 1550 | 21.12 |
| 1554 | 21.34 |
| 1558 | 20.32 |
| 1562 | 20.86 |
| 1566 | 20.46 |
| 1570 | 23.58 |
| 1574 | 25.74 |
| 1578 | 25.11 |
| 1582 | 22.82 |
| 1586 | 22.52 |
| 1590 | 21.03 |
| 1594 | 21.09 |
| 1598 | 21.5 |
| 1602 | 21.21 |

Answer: 0.93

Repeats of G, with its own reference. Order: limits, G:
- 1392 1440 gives 0.95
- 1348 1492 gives 0.99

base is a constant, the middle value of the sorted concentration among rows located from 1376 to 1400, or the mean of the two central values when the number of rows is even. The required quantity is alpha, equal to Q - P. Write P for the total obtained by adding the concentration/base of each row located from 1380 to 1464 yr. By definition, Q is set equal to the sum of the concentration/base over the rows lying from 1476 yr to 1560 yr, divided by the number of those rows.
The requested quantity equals -21.0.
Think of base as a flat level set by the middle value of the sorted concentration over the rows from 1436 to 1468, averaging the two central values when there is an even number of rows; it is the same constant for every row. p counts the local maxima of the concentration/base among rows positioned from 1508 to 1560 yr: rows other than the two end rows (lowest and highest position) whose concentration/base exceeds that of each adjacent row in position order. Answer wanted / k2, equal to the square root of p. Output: 2.0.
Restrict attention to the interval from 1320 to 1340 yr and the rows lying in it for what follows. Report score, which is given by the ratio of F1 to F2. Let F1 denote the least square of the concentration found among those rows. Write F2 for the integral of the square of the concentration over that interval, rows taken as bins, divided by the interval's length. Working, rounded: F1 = 276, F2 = 291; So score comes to 0.947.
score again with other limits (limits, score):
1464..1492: 0.860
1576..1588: 0.917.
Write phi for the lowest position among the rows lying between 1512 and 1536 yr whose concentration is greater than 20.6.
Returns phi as 1526 yr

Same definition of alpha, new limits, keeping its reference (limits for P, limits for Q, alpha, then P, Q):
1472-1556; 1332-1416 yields -23.2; 24.2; 1.02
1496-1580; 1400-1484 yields -23.3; 24.4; 1.11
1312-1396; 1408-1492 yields -20.1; 21.2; 1.13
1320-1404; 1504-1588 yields -20.1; 21.3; 1.17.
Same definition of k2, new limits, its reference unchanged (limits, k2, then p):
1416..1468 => 1.7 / 3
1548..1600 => 1.7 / 3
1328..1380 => 1.0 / 1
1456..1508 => 2.0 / 4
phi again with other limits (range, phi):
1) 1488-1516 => 1490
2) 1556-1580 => 1562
